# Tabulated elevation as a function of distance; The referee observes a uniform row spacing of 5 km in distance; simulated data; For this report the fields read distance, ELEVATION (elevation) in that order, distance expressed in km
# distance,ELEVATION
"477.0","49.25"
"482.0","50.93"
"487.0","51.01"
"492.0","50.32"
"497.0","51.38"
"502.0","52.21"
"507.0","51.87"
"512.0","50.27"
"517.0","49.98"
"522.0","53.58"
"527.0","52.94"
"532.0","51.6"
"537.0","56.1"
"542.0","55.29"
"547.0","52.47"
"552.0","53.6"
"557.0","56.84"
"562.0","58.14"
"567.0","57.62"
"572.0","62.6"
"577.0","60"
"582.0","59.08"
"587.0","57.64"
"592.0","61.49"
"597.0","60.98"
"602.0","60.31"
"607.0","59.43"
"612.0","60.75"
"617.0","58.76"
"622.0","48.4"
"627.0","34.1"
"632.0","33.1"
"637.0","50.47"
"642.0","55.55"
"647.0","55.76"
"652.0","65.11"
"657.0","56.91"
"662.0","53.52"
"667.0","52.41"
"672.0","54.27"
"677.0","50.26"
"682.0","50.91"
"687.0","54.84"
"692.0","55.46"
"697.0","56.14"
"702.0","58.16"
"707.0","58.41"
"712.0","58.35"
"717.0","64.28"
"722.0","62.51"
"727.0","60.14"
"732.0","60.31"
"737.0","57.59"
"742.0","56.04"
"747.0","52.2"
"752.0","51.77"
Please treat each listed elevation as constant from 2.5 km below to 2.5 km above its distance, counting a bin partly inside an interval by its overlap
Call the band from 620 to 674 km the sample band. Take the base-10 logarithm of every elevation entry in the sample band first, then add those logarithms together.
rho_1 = 18.7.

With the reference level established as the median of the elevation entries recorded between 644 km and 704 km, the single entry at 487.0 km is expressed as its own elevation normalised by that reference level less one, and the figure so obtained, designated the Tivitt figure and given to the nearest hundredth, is -0.08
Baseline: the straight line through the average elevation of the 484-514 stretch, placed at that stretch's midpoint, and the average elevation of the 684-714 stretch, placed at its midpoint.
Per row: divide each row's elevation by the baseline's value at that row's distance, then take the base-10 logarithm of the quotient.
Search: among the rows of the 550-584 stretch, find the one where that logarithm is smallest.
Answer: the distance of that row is 552.0 km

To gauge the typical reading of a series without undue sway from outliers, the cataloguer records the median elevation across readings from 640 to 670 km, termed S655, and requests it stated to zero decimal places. 56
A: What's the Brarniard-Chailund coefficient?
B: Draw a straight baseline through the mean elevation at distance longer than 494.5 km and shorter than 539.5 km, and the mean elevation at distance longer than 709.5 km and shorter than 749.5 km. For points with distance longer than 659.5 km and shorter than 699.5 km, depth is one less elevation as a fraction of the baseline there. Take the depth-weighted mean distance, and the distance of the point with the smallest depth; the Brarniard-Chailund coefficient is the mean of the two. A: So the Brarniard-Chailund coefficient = 687.3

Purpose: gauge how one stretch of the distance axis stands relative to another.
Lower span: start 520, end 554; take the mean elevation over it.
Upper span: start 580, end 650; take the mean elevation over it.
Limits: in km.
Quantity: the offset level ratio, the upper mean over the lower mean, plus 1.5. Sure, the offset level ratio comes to 2.51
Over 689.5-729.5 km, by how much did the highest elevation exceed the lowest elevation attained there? 9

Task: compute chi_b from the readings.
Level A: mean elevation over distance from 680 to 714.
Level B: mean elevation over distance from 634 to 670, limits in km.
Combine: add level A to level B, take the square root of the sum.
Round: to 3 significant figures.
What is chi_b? 10.6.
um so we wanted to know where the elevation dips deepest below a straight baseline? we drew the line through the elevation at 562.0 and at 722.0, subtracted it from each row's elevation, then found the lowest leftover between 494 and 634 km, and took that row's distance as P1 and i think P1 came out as 632.0 km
